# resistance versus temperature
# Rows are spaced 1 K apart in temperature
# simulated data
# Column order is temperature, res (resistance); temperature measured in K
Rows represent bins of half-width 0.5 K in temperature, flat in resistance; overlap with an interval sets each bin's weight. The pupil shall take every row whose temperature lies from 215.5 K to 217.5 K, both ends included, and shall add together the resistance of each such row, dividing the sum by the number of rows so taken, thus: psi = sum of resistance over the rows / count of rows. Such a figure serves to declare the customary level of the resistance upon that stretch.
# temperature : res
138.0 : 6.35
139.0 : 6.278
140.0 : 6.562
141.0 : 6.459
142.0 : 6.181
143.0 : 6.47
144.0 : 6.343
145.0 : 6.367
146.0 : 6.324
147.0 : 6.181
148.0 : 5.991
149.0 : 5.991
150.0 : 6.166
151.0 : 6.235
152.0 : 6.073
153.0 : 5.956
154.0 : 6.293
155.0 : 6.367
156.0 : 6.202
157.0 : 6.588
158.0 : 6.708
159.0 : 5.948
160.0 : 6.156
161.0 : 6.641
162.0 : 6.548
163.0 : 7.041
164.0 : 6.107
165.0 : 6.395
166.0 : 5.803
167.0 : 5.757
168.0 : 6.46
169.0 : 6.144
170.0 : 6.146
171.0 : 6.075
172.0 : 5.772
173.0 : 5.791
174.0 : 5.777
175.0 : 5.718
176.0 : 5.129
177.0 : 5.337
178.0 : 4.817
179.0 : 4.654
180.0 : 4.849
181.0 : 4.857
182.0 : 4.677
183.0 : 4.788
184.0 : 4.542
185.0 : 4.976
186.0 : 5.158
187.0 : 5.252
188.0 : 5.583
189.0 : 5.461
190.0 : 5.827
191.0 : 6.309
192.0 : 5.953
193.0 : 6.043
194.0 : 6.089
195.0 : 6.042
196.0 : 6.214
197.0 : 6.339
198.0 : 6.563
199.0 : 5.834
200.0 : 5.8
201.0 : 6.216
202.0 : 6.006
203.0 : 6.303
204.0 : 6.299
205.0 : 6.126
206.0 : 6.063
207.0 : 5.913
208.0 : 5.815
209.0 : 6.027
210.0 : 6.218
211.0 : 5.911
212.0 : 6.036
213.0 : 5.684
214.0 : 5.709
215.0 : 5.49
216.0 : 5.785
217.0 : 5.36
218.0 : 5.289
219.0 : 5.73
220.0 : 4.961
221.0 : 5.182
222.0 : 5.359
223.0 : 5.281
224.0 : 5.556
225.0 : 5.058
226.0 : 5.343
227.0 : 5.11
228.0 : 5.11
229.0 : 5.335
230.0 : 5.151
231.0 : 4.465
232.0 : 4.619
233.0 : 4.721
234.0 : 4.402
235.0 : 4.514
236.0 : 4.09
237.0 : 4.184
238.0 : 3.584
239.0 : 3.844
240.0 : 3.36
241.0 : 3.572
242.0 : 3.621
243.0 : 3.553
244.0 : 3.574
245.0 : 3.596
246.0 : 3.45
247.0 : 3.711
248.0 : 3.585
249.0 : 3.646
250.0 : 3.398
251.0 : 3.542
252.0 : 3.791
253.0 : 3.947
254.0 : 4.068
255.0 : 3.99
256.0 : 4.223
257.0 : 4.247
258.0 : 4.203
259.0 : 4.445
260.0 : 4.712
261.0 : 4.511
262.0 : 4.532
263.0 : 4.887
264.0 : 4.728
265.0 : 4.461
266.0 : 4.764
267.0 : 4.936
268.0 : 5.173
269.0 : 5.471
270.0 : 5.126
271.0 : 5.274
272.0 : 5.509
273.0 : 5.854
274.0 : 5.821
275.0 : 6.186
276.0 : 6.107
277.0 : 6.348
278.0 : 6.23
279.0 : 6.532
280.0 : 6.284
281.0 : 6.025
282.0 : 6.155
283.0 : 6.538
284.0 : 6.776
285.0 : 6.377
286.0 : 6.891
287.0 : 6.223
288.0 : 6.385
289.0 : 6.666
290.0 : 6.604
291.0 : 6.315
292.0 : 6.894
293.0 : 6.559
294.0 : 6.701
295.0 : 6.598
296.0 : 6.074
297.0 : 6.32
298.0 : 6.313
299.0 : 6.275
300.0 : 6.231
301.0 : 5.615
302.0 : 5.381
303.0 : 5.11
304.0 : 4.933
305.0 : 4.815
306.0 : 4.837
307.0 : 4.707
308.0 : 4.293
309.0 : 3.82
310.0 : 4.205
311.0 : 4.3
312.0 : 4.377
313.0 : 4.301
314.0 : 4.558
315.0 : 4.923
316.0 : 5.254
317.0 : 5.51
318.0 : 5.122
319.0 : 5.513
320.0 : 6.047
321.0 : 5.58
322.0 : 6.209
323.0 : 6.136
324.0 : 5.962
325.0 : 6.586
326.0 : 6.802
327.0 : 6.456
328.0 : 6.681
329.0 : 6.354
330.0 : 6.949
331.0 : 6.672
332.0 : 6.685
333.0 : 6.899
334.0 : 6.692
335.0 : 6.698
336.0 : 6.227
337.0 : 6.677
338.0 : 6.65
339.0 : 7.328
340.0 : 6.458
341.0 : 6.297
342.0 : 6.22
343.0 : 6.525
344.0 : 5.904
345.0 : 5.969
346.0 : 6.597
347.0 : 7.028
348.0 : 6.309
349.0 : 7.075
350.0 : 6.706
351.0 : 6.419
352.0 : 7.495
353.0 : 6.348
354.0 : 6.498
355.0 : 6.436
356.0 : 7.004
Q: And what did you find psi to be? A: 5.57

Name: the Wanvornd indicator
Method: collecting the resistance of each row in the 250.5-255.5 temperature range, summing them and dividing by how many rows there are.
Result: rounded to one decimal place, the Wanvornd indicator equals 3.9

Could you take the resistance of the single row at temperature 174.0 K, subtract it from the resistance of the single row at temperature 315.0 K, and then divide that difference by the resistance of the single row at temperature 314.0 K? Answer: -0.19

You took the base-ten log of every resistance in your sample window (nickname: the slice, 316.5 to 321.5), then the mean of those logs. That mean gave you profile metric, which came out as 0.74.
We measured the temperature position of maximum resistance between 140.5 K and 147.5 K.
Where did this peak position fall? 143.0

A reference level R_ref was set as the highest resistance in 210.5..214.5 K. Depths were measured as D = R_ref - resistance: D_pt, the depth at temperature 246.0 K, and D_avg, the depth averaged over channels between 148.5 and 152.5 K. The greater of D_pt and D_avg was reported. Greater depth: 2.6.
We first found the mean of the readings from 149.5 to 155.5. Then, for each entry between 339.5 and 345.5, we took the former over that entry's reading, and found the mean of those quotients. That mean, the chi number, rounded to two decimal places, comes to 0.99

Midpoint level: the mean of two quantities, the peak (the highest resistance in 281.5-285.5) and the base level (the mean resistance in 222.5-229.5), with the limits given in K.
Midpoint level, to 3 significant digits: 6.02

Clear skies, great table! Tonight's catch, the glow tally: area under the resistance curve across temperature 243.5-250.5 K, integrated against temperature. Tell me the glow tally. 25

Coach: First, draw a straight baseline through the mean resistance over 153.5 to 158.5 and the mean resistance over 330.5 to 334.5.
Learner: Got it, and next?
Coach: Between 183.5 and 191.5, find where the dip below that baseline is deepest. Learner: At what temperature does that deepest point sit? 184.0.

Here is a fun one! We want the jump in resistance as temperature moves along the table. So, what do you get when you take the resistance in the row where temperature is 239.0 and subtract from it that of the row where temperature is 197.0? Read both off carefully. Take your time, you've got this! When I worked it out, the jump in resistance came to -2.5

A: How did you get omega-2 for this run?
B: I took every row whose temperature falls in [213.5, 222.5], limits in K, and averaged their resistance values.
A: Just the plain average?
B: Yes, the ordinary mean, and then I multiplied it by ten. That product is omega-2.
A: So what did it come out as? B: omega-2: 54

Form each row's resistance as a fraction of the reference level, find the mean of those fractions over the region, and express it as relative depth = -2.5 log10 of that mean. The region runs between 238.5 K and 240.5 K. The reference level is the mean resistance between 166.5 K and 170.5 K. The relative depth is 0.58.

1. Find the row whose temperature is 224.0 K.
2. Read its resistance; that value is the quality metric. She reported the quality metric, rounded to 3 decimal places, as 5.556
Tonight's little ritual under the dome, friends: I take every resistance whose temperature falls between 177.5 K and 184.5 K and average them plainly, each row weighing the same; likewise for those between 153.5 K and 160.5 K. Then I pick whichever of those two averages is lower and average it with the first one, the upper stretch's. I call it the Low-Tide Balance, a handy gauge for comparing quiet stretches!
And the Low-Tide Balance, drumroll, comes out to 4.7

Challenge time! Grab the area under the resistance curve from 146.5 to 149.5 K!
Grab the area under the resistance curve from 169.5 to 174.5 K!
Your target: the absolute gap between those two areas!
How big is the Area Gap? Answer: 11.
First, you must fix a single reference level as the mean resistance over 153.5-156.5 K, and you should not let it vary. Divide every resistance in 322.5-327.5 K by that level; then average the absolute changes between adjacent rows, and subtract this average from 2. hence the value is 1.95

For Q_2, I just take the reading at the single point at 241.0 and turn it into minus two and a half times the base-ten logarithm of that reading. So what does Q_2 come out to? -1.4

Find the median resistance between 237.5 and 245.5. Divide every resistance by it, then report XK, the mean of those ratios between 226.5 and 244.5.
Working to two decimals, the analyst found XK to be 1.19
